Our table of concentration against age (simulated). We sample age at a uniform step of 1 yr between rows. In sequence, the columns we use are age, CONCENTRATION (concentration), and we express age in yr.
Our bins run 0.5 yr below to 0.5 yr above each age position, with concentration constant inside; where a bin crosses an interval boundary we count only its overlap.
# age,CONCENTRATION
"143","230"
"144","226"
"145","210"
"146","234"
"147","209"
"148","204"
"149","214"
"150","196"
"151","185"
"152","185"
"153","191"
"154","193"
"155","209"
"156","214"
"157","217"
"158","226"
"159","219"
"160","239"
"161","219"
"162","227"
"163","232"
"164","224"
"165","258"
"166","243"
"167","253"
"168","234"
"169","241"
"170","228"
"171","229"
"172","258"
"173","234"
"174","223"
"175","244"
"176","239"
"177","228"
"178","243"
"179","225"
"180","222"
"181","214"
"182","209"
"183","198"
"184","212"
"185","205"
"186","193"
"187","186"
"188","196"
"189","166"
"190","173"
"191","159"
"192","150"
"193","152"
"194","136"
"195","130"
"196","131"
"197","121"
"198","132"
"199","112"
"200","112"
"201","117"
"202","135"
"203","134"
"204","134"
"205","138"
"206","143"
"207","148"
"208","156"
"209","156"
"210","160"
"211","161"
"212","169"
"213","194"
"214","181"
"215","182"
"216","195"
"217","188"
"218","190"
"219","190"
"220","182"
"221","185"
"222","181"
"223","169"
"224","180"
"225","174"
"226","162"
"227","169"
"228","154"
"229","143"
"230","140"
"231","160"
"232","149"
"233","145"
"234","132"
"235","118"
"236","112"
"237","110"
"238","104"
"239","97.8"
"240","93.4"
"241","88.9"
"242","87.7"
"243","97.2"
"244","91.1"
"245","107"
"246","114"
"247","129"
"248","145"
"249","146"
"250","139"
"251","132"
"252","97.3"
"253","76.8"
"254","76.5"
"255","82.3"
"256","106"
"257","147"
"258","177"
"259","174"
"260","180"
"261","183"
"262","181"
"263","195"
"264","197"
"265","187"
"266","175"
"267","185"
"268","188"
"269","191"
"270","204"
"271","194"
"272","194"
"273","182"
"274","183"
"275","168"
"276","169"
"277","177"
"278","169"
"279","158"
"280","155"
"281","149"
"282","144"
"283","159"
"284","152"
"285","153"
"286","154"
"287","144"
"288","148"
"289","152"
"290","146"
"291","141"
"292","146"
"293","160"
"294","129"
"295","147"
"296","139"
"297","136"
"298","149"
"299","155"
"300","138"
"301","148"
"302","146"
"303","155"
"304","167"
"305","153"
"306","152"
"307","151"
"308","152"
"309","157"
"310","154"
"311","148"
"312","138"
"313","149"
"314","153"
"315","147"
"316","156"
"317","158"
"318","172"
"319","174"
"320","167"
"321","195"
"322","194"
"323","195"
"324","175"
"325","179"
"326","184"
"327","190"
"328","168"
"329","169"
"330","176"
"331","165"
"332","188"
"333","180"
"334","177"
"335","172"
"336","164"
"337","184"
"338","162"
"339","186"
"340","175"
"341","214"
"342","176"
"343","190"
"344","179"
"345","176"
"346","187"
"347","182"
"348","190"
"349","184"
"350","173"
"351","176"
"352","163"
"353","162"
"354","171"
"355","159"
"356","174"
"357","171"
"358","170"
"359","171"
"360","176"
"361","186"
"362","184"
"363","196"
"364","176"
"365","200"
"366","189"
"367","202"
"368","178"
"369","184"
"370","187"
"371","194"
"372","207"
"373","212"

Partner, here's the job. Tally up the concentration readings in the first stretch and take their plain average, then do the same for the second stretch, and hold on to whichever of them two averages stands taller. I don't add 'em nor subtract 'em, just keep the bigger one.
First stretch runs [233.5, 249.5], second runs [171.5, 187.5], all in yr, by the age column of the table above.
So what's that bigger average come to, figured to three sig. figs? 221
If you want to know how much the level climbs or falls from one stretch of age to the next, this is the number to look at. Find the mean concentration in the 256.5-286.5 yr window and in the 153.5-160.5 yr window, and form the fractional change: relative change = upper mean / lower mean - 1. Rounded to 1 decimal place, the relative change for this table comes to -0.2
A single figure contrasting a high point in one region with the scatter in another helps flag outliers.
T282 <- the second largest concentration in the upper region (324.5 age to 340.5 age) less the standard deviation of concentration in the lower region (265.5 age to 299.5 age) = 169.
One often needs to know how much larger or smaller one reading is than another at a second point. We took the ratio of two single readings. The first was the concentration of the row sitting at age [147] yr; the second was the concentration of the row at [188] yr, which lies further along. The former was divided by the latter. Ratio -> 1.1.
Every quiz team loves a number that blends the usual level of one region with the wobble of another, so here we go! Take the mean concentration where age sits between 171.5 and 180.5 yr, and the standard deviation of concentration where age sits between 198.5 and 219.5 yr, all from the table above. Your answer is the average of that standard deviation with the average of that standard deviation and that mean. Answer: 79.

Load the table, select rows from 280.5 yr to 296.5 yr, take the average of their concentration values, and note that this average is 148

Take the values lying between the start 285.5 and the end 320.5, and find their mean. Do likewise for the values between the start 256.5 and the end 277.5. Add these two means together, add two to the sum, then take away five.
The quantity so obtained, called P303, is 330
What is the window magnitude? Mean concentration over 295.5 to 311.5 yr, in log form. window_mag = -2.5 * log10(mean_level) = -5.44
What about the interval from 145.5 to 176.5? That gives -5.87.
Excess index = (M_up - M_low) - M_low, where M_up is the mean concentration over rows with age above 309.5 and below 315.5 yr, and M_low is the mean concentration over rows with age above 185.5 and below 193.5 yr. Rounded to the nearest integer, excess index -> -196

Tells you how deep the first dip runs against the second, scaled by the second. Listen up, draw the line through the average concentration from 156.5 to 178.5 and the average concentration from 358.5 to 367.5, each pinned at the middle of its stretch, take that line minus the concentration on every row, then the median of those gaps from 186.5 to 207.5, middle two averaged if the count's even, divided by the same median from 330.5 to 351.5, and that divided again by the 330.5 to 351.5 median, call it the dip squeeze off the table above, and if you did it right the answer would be 0.49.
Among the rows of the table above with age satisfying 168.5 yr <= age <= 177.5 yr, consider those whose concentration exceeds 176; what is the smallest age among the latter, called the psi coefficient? 169 yr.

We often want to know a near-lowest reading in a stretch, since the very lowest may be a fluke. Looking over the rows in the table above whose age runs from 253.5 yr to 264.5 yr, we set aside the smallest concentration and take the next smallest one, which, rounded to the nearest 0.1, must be 82.3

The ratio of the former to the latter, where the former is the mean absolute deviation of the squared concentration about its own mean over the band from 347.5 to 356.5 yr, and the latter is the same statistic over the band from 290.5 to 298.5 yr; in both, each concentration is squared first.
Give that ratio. 1.3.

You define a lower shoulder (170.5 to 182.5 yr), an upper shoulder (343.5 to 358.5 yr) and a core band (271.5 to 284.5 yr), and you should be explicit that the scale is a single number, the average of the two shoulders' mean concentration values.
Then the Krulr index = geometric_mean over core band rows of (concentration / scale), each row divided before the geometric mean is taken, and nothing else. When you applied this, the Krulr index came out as 0.817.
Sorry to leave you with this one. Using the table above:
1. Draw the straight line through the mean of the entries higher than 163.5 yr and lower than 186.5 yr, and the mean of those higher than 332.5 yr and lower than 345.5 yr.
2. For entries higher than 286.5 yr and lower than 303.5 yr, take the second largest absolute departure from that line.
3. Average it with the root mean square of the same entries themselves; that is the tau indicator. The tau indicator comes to 101.1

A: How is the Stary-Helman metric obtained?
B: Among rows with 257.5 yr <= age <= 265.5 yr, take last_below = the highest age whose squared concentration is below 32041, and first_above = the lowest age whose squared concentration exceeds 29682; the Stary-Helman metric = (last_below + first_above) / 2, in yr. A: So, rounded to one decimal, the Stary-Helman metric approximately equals 258.5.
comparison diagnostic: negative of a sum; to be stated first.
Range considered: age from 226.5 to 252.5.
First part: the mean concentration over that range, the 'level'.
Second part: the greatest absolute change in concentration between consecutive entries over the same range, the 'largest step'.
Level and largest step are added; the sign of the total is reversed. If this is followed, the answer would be -158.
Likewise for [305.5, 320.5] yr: -169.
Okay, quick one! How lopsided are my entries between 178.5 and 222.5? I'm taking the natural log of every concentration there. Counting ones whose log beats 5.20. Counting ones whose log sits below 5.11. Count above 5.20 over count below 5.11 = 0.9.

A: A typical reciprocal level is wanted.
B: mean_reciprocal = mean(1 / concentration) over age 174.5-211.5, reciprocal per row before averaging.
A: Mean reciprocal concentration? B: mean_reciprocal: 0.0062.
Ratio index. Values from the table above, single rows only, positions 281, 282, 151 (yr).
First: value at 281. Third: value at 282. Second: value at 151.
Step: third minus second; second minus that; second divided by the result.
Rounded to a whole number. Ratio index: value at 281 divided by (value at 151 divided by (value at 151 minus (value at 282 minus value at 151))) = 182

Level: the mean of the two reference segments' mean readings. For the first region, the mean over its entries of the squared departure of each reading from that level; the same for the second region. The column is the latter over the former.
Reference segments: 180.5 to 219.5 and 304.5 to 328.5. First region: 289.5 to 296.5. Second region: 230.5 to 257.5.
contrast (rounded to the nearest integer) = 6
